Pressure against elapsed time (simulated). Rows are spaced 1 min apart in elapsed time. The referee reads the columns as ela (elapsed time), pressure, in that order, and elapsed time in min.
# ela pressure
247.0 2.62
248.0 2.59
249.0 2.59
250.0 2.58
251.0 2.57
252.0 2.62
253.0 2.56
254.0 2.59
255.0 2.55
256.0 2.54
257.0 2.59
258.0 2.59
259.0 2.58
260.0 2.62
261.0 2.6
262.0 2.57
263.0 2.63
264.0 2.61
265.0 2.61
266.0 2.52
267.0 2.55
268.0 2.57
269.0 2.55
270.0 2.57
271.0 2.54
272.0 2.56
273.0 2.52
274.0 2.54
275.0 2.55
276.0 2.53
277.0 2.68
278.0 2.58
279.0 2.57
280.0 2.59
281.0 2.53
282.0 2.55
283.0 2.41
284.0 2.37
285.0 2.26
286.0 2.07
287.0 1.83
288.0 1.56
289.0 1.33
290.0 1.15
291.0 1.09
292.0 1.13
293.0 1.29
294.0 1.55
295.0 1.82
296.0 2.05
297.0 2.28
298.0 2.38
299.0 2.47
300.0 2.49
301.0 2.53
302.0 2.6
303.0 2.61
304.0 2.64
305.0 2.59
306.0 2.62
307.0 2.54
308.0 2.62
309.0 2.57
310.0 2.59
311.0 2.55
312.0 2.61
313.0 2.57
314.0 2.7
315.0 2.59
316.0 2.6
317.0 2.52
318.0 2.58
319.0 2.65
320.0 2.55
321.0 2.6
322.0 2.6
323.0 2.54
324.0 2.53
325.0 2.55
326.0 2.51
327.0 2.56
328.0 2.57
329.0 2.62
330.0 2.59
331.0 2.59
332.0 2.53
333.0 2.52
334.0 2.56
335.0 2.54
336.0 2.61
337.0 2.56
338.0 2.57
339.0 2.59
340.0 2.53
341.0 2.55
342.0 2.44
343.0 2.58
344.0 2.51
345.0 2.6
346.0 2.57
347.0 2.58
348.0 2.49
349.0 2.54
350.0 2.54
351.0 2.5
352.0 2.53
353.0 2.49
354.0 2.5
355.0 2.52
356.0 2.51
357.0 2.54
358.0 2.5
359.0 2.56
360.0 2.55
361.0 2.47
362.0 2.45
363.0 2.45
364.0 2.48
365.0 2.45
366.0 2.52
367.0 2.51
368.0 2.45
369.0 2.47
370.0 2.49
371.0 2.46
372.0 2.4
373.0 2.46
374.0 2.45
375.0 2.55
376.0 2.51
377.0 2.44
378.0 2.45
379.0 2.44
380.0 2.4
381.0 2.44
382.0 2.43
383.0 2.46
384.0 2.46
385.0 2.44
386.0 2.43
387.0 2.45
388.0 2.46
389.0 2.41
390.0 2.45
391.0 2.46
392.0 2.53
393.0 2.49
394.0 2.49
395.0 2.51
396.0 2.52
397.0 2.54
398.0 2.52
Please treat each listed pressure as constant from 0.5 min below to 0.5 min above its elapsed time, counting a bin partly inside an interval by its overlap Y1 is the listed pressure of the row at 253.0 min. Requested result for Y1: 2.56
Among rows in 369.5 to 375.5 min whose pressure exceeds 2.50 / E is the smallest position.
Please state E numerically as 375.0 min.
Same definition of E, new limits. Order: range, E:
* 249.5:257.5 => 250.0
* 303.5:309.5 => 304.0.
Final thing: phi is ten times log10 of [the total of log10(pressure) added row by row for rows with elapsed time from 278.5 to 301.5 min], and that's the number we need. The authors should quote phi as 8.19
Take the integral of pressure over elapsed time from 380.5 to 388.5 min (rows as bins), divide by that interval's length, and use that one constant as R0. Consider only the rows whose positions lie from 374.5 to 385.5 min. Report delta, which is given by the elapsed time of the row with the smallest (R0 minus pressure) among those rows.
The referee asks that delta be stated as 375.0 min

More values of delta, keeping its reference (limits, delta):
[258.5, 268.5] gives 263.0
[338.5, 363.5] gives 345.0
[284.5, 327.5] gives 314.0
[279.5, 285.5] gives 280.0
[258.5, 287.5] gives 277.0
